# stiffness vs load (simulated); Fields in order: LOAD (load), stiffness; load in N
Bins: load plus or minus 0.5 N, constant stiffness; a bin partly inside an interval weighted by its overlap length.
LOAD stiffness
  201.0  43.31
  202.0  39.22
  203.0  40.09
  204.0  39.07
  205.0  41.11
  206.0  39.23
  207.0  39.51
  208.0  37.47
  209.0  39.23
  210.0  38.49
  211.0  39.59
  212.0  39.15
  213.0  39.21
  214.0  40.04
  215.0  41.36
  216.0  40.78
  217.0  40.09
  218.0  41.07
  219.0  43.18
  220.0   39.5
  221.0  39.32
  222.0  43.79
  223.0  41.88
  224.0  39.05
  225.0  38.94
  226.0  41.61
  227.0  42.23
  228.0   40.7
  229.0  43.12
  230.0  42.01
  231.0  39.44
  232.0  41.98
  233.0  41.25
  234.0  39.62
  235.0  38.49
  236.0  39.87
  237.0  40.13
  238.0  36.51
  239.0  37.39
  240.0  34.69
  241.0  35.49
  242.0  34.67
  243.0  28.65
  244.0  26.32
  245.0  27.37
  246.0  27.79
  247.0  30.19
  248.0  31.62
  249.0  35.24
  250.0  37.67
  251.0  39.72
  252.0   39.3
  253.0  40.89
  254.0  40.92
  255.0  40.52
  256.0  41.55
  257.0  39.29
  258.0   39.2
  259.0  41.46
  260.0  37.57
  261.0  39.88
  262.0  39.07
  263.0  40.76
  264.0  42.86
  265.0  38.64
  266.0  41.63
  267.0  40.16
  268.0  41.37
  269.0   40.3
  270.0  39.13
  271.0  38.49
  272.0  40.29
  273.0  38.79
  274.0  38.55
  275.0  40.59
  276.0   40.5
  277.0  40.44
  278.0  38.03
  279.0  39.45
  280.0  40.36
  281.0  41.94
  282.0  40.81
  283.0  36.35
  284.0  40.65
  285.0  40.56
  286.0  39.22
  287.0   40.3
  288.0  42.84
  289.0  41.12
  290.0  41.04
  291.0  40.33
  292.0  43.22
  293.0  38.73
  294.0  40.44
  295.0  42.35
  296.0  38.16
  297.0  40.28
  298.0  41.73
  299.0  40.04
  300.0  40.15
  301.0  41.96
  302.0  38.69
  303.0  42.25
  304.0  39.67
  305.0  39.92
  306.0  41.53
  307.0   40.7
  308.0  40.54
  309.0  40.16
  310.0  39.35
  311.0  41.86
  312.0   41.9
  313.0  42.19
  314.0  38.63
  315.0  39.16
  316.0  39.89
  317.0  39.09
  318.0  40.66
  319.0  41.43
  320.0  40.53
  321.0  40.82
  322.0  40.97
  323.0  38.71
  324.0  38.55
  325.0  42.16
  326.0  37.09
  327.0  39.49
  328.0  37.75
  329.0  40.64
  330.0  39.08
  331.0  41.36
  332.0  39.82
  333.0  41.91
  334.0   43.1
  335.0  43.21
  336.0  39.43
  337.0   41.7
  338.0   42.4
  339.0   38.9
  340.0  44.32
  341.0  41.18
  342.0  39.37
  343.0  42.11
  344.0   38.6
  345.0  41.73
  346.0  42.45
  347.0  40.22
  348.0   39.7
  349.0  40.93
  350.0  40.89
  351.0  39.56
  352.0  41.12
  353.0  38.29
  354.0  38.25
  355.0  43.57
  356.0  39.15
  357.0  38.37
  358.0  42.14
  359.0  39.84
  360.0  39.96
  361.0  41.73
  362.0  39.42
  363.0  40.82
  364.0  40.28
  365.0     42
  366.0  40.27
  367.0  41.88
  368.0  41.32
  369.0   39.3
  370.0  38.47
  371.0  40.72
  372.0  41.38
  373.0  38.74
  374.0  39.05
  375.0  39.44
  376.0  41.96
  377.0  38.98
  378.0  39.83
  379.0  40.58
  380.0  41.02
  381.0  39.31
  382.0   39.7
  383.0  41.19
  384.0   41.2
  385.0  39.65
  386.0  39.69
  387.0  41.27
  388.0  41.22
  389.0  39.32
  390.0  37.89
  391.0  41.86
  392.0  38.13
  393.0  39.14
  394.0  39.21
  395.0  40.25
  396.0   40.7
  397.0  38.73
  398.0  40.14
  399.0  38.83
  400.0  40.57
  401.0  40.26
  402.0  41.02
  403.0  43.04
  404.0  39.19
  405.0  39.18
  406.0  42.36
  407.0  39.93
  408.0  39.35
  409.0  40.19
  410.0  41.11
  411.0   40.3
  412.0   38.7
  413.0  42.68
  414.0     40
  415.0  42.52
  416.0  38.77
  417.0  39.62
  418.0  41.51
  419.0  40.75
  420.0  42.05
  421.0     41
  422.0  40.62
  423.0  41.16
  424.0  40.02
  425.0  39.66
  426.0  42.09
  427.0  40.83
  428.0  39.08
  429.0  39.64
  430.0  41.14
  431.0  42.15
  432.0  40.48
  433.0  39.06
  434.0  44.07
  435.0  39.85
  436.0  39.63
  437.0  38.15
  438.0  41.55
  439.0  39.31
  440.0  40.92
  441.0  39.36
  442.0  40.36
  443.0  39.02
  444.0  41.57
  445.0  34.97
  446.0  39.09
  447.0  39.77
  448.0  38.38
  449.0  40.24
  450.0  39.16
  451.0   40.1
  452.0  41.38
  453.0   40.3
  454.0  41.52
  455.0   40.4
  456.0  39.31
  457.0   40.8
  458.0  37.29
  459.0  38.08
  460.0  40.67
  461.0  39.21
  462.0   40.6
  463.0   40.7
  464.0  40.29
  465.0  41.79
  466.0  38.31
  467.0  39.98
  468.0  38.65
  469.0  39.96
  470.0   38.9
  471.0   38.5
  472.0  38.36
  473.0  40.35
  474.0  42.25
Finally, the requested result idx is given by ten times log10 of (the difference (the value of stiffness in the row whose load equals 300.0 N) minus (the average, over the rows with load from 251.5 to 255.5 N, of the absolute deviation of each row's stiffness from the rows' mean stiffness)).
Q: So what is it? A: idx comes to 16.0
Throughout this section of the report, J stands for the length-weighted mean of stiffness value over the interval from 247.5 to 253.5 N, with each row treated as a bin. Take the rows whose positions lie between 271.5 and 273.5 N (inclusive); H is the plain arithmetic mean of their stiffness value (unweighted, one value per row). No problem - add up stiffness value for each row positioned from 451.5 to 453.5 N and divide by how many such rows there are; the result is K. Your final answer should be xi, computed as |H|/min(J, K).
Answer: 1.057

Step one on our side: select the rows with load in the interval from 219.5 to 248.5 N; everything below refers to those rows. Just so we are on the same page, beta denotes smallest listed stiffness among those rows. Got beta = 26.32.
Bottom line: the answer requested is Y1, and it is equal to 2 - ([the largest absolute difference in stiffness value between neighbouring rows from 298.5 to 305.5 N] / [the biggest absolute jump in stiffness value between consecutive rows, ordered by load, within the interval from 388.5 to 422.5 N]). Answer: 1.11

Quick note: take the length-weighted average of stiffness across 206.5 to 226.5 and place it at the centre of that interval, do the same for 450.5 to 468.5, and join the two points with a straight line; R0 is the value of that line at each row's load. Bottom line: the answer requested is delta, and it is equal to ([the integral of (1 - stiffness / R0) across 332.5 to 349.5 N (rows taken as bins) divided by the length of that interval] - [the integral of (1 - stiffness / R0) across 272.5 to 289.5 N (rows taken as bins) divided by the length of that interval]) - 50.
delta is -50.03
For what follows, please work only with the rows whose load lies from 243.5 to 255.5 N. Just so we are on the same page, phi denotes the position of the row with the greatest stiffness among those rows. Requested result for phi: 254.0 N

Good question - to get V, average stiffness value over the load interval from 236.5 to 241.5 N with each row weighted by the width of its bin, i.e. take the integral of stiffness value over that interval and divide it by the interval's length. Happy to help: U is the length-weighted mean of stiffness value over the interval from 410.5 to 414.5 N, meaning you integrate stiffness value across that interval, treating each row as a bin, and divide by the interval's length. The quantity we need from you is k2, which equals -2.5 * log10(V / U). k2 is 0.101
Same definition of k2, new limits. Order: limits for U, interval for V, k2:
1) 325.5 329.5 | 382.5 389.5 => -0.048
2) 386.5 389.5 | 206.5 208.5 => 0.058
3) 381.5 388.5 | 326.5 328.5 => 0.053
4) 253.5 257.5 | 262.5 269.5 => -0.007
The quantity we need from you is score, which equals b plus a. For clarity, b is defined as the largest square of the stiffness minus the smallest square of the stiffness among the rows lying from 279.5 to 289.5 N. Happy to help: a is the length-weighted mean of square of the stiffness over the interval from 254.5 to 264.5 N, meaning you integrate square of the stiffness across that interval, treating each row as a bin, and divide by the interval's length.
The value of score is 2133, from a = 1619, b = 514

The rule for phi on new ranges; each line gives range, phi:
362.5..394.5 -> 365.0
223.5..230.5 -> 229.0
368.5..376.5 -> 376.0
